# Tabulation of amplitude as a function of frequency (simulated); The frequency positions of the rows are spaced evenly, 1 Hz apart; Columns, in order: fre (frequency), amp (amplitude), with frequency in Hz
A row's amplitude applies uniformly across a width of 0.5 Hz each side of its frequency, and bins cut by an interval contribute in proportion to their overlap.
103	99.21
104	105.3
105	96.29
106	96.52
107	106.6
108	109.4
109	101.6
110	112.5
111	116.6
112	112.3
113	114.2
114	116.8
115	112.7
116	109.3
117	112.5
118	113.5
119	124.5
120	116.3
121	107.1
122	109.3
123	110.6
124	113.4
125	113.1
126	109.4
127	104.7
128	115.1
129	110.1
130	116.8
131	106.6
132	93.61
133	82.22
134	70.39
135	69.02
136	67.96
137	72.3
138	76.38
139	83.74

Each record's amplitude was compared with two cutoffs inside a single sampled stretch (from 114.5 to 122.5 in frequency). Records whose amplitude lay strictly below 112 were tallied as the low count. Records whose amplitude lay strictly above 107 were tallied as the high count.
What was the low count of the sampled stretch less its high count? -5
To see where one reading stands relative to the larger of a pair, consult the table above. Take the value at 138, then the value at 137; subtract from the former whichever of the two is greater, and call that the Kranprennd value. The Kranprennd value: 0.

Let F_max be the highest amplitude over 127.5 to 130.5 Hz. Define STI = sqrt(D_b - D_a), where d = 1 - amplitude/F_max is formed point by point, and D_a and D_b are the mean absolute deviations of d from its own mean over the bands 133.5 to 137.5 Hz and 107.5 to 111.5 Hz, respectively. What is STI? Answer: 0.1628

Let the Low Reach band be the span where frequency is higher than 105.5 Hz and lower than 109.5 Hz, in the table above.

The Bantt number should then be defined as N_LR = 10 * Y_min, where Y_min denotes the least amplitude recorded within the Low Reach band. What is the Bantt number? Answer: 965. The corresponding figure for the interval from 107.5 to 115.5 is 1016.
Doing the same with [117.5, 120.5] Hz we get 1135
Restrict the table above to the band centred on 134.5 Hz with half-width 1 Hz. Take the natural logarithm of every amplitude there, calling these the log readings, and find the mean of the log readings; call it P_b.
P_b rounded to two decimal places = 4.24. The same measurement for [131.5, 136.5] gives 4.33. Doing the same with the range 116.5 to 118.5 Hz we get 4.73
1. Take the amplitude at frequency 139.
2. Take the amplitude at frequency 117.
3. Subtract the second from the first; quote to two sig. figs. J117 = -29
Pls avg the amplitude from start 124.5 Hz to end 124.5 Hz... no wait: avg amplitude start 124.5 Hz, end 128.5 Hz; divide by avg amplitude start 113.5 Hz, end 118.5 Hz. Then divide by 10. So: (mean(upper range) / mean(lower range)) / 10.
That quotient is 0.10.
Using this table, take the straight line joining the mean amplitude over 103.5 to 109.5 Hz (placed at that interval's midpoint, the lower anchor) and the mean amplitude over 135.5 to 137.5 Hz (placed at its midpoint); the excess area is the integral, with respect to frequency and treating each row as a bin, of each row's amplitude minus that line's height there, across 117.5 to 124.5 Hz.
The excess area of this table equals 186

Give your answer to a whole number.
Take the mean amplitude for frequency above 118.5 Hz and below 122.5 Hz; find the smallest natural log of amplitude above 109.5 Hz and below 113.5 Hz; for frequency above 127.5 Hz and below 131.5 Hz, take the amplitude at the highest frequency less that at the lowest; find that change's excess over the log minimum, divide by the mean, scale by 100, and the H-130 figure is -12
